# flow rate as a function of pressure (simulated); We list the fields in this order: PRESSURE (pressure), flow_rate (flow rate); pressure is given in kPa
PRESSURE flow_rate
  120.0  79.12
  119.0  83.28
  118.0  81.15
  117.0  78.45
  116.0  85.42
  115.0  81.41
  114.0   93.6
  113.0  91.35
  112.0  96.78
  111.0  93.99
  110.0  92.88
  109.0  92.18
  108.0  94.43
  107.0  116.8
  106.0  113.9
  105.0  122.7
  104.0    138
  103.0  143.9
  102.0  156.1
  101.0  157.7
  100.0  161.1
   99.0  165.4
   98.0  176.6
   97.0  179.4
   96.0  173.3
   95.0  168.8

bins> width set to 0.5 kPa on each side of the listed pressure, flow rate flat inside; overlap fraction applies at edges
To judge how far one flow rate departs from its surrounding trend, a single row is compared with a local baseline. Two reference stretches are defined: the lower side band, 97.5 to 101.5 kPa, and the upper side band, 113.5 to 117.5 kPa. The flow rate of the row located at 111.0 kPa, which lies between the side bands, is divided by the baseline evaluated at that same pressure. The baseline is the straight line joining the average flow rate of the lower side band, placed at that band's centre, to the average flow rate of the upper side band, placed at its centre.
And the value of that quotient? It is 0.88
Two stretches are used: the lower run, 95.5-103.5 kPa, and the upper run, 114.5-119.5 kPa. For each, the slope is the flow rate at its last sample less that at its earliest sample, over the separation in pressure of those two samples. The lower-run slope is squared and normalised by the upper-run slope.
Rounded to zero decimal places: 38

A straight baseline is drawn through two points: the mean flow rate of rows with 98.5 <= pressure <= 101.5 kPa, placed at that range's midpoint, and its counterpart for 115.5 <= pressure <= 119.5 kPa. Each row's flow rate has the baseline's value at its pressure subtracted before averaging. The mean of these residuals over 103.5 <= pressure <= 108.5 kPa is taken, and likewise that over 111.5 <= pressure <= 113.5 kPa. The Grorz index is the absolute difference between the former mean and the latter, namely 6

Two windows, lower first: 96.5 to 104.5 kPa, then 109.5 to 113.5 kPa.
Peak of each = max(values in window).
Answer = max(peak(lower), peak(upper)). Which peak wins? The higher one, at 179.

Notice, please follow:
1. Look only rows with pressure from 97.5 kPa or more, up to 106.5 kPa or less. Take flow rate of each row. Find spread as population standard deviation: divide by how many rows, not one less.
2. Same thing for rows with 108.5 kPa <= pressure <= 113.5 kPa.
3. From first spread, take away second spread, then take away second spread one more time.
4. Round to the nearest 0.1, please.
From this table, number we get 15.6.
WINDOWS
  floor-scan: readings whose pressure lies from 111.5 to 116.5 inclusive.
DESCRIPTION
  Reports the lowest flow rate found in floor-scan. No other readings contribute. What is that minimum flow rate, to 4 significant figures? 81.41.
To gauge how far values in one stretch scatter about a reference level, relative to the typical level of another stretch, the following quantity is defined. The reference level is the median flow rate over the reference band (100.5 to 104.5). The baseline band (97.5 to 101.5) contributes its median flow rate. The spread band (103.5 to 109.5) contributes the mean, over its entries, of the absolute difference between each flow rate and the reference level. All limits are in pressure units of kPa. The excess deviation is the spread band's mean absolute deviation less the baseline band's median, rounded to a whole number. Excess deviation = -126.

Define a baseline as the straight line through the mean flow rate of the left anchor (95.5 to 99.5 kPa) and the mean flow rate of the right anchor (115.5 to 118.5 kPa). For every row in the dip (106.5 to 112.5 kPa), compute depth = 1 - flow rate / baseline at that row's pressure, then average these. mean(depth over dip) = 0.16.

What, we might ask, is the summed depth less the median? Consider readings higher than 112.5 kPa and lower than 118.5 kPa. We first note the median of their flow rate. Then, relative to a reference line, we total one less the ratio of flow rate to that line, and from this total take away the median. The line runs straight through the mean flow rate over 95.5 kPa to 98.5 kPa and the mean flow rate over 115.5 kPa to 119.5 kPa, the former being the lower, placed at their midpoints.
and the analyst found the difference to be -83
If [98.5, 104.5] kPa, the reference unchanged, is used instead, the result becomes -157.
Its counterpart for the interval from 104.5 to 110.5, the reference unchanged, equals -103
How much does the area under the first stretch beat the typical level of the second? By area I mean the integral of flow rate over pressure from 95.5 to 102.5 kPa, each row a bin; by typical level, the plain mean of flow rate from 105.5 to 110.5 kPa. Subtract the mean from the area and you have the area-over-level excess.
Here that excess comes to 1068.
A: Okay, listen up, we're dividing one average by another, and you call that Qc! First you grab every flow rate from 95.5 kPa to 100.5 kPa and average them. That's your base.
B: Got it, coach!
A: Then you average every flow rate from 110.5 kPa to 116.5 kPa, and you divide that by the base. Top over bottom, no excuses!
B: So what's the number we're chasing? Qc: 0.53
